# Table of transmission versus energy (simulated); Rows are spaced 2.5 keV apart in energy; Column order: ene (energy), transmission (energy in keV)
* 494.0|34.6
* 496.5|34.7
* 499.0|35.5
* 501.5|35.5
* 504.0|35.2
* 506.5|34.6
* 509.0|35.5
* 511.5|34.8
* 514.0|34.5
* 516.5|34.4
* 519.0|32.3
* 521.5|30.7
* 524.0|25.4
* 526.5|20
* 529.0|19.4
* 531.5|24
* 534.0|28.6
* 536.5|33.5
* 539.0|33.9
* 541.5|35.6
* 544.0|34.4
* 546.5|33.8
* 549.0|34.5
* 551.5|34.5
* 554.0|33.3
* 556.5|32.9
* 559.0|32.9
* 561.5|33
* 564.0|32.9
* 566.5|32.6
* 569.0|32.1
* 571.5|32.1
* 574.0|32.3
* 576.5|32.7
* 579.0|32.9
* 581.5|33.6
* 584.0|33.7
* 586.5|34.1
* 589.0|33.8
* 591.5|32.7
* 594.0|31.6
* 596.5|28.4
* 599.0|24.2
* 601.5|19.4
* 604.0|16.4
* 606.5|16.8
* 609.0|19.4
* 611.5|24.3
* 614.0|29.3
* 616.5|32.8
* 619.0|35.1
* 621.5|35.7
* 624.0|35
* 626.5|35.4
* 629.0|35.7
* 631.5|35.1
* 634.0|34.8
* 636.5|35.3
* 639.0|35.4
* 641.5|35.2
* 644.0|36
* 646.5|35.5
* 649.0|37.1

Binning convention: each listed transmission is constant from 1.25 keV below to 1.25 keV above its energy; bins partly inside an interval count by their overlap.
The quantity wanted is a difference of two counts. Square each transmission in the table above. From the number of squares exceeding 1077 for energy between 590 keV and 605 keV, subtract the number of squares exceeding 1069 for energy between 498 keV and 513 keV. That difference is -6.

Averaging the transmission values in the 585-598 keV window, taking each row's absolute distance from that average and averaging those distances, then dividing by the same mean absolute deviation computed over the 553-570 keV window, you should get 6.4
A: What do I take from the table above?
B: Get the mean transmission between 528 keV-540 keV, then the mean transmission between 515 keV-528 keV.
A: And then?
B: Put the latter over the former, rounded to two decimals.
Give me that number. 1.02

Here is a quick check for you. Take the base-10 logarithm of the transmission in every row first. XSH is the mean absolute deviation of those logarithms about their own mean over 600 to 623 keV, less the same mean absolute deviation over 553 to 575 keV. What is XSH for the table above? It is 0.11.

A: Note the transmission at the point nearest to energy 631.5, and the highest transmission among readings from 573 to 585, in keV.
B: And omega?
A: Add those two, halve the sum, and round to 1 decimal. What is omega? 34.4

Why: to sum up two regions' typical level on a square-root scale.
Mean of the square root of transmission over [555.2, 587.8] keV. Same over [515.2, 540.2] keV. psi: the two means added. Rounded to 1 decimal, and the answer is 11.0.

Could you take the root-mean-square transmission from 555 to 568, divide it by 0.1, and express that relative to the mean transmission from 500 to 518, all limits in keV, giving 9.4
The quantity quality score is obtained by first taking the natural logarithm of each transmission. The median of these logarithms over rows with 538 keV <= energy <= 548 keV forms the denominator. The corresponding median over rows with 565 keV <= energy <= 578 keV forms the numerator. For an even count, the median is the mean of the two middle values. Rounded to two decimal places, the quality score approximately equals 0.98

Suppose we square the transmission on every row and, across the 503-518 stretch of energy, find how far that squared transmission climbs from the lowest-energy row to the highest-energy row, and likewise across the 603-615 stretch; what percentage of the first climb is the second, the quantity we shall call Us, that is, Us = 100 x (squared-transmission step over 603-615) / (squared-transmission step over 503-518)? -1059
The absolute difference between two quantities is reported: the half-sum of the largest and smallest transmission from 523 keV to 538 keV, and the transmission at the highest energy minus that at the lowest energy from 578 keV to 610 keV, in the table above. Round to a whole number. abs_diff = 40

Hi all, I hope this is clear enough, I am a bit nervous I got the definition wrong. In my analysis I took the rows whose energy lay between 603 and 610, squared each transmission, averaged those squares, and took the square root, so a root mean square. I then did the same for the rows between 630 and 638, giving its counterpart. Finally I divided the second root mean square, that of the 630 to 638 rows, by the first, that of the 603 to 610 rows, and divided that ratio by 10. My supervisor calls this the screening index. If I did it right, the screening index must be 0.20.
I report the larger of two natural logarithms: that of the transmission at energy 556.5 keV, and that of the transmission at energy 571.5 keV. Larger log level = 3.49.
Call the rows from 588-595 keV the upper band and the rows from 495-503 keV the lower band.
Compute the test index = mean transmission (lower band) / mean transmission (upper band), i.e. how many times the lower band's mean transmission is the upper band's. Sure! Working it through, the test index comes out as 1.08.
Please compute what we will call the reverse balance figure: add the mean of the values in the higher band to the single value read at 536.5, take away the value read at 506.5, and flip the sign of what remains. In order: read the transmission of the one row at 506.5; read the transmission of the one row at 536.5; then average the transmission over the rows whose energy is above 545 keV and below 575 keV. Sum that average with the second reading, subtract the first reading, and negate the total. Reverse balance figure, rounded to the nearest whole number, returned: -32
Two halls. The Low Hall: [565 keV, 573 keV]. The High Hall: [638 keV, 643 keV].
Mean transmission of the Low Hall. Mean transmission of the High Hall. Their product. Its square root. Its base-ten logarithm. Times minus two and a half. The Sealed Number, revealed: -3.82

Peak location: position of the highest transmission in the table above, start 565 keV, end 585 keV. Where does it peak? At 584.0 keV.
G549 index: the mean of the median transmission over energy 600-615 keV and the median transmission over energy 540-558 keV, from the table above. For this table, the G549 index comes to 26.9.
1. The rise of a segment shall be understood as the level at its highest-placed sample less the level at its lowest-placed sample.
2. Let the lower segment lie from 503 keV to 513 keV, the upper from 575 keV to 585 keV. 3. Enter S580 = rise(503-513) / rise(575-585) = -0.40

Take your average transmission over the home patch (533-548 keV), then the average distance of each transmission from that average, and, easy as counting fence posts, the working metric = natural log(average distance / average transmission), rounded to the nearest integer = -3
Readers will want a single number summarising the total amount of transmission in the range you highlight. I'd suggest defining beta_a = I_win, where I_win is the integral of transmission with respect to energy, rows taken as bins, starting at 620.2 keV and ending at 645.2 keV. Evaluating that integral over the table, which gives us 884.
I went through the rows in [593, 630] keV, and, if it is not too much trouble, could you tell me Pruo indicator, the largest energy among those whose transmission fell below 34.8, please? 616.5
